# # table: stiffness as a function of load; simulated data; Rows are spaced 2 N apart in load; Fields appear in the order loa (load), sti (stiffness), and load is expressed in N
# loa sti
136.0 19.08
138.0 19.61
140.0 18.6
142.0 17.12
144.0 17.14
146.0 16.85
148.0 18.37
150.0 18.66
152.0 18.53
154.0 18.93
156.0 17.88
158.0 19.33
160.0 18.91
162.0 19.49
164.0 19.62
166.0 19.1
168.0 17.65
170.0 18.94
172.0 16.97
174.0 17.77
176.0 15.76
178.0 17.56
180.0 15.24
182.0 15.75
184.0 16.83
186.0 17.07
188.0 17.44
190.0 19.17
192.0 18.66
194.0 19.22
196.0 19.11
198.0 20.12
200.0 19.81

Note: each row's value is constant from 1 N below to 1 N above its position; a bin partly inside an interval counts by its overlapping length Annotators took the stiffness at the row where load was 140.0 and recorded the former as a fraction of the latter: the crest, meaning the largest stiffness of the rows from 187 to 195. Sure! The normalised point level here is 0.968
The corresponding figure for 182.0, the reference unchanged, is 0.819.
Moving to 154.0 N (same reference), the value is 0.985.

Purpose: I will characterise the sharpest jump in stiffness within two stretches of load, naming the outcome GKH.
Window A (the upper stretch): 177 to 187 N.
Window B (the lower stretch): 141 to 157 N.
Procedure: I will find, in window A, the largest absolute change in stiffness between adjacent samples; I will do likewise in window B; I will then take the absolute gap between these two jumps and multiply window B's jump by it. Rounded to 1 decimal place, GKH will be 1.2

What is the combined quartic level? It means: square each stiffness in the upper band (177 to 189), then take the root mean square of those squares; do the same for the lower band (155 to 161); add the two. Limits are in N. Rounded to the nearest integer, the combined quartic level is 630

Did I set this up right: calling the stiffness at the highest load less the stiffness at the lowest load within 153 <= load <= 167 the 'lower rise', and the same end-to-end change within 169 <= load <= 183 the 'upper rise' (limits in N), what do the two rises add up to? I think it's -3.0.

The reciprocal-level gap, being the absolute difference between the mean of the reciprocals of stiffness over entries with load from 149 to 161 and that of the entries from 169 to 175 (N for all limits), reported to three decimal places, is 0.003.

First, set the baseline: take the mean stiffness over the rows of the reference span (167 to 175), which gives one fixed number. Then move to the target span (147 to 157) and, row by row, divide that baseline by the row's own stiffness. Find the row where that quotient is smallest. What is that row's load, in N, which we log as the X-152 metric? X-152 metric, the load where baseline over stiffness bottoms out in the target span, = 154.0 N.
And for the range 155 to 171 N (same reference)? 164.0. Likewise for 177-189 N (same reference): 178.0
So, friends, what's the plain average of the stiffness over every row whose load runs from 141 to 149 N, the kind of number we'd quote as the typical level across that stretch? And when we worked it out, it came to 17.4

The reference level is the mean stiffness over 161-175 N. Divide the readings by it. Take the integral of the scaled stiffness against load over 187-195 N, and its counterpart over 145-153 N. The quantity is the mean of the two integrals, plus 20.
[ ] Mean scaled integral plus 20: 27.9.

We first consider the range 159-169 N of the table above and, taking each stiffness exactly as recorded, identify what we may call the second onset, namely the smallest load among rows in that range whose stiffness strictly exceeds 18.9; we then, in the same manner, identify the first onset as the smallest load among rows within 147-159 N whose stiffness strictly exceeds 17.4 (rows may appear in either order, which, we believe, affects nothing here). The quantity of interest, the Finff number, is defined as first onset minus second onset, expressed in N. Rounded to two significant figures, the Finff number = -12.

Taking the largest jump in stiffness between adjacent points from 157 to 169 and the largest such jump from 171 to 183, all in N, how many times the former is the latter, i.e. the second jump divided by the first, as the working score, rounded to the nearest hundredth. 1.60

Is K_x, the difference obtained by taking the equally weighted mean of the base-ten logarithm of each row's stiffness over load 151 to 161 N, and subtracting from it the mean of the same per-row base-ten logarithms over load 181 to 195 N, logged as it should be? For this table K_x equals 0.02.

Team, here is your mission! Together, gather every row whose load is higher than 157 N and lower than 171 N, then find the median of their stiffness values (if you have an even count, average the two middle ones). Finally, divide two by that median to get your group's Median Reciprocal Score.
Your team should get 0.105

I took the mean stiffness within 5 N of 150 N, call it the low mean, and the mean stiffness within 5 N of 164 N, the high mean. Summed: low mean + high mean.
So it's 37.2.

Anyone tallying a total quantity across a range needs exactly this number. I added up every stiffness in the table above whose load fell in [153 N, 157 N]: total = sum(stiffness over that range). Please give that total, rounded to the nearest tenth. 36.8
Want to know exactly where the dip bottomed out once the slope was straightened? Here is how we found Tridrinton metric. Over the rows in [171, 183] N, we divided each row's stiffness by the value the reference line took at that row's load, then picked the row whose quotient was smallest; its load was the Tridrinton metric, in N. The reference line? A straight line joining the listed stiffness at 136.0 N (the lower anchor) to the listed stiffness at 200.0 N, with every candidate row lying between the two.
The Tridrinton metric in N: 180.0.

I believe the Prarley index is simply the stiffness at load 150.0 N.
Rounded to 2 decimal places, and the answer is 18.66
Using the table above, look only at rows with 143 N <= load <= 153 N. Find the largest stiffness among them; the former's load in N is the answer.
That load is 150.0 N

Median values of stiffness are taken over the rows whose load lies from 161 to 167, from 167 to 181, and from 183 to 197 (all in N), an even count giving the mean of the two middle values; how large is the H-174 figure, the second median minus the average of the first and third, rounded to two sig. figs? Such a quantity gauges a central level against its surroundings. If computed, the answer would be -1.5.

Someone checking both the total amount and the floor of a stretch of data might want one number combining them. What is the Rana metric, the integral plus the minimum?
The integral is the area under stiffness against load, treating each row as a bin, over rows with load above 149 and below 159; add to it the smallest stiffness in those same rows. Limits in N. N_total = 205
